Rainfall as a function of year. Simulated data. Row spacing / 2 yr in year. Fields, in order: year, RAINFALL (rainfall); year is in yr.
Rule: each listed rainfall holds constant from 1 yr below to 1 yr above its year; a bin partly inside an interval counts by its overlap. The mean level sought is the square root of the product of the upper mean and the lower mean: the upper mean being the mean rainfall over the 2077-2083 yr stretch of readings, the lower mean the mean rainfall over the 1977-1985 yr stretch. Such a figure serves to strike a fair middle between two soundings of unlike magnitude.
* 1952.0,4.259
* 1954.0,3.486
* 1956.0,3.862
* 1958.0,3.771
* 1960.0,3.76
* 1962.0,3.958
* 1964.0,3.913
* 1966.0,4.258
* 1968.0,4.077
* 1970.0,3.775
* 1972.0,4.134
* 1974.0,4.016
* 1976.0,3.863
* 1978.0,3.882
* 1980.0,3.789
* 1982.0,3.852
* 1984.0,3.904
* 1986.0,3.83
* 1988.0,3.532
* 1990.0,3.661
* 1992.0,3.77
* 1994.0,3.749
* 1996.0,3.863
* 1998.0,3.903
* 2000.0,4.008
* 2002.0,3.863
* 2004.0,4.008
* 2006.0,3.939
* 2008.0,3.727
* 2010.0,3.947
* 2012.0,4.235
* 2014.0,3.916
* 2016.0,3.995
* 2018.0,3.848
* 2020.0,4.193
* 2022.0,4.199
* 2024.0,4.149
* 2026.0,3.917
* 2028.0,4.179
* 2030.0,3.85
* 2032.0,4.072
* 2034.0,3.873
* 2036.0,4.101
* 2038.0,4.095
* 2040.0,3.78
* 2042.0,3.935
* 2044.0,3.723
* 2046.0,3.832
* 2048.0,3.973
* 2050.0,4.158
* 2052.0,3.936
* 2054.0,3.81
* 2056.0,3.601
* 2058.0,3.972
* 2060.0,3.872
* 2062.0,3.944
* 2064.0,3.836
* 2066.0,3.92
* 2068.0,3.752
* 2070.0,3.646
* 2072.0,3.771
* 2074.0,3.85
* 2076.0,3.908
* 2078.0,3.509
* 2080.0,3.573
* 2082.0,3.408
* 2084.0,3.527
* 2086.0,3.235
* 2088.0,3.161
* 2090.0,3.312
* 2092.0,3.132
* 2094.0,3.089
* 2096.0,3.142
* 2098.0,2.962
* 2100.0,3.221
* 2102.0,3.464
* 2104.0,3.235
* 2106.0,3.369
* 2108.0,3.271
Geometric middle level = 3.67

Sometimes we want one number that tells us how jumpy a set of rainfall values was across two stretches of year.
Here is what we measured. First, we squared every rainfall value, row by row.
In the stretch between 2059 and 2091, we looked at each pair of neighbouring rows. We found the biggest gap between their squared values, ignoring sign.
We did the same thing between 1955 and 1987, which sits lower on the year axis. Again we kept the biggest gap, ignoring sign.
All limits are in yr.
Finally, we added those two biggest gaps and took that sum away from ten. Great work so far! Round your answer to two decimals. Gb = 4.20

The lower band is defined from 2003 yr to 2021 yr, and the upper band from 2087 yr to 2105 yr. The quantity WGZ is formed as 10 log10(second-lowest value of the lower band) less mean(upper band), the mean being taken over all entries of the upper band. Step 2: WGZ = 2.66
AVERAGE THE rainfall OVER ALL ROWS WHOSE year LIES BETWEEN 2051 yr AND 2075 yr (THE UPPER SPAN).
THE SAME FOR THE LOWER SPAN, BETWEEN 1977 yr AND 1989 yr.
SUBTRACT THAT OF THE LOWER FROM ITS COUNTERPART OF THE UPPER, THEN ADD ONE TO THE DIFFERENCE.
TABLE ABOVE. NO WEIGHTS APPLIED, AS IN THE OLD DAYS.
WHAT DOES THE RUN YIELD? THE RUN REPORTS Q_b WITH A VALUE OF 1.03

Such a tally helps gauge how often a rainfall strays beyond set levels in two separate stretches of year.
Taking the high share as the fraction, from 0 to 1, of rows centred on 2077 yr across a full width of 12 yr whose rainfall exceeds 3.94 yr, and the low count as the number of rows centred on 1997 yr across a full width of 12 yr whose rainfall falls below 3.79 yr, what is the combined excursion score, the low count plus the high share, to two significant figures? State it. 2.0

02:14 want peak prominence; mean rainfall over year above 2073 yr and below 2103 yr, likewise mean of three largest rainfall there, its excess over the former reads 0.41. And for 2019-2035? 0.14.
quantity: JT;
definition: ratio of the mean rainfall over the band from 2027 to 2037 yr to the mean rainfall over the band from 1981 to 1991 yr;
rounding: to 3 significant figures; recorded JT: 1.07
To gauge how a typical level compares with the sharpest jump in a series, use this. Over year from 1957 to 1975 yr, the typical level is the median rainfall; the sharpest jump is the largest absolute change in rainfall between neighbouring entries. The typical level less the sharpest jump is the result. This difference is 3.60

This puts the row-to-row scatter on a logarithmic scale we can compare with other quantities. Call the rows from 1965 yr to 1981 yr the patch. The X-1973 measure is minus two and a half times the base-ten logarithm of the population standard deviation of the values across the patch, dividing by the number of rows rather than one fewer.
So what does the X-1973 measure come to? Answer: 1.97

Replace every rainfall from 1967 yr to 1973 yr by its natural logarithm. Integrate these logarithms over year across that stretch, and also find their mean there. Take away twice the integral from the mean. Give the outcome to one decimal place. -15.2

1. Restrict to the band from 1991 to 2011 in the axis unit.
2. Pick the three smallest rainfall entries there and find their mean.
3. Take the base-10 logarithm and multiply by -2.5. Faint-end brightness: -1.43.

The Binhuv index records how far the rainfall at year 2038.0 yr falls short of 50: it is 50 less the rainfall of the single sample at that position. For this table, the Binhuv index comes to 45.9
